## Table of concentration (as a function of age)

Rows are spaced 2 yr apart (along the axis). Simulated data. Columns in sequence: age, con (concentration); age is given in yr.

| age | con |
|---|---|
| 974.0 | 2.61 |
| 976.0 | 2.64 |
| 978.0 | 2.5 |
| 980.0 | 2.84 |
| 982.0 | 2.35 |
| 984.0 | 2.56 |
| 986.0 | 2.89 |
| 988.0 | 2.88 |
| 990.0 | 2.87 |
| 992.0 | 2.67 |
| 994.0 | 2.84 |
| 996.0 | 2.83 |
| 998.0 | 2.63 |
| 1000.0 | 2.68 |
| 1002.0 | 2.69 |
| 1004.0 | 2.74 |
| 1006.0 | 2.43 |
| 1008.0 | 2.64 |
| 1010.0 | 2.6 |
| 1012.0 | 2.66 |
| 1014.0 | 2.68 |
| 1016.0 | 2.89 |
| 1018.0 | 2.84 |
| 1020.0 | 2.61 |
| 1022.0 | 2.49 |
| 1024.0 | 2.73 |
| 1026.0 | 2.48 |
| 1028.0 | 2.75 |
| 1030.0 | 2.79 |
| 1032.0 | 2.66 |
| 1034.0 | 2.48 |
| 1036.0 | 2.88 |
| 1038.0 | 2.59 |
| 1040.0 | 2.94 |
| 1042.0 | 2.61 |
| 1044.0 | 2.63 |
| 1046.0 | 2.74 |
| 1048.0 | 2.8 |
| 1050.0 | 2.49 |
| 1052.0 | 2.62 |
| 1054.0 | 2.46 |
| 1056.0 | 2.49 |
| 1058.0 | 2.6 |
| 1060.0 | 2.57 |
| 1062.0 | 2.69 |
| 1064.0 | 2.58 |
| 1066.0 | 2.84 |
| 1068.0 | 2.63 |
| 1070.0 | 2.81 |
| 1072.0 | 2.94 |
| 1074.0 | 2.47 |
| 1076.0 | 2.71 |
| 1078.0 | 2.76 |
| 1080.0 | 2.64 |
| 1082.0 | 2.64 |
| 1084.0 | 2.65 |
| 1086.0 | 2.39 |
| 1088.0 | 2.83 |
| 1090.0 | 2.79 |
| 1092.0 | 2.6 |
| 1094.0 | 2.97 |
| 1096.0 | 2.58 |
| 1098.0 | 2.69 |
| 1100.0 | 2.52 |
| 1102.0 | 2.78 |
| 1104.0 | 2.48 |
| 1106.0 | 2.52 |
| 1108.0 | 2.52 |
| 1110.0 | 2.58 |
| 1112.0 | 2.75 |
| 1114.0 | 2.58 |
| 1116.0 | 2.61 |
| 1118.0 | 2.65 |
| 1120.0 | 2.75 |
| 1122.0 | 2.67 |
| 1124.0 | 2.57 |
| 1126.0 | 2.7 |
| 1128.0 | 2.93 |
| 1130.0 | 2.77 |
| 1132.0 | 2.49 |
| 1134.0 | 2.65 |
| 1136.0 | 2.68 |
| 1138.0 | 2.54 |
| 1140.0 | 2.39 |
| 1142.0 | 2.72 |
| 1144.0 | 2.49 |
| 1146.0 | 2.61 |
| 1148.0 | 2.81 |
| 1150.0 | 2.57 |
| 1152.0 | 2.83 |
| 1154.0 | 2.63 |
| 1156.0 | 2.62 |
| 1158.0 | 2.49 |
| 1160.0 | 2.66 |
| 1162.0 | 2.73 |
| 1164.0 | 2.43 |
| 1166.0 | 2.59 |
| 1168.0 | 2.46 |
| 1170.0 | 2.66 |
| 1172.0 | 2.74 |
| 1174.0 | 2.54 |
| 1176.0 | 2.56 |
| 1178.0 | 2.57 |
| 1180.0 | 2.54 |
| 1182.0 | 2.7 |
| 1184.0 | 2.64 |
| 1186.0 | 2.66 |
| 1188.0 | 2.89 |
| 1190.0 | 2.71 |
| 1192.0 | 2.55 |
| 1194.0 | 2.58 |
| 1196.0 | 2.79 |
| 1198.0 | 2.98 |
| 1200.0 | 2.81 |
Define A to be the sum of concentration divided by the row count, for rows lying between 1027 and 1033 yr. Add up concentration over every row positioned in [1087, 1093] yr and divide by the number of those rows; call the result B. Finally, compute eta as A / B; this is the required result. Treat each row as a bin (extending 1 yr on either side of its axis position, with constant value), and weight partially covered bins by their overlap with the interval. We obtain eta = 1.00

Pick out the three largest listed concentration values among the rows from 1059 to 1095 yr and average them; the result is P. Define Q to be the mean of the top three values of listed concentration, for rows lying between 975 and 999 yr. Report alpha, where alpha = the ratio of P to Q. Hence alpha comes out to 1.01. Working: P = 2.92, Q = 2.88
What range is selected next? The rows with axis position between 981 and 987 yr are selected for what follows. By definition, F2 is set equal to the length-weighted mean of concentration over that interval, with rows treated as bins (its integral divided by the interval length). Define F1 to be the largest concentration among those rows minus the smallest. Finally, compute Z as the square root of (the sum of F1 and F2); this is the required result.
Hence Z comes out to 1.772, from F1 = 0.54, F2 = 2.600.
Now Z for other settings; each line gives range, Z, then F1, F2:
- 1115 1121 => 1.676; 0.14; 2.670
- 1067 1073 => 1.762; 0.31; 2.793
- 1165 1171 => 1.664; 0.20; 2.570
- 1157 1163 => 1.693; 0.24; 2.627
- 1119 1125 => 1.686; 0.18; 2.663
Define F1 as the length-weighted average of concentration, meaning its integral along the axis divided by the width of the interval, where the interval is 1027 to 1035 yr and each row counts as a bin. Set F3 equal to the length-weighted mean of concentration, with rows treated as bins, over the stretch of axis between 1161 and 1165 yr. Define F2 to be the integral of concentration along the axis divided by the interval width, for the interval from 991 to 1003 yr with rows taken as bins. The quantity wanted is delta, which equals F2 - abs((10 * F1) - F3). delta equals -21.4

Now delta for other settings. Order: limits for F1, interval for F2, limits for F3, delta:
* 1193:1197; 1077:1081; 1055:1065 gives -21.6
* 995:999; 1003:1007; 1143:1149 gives -22.1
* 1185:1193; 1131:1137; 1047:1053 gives -21.8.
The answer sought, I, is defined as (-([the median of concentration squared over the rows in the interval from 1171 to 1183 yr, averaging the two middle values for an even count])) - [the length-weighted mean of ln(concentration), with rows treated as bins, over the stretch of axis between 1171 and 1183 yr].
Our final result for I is -7.5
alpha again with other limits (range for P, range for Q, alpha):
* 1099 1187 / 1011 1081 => 0.98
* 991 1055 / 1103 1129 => 1.03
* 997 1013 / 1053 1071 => 0.97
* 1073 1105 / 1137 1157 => 1.03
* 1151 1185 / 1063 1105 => 0.95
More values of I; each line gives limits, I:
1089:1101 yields -8.0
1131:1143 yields -7.7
